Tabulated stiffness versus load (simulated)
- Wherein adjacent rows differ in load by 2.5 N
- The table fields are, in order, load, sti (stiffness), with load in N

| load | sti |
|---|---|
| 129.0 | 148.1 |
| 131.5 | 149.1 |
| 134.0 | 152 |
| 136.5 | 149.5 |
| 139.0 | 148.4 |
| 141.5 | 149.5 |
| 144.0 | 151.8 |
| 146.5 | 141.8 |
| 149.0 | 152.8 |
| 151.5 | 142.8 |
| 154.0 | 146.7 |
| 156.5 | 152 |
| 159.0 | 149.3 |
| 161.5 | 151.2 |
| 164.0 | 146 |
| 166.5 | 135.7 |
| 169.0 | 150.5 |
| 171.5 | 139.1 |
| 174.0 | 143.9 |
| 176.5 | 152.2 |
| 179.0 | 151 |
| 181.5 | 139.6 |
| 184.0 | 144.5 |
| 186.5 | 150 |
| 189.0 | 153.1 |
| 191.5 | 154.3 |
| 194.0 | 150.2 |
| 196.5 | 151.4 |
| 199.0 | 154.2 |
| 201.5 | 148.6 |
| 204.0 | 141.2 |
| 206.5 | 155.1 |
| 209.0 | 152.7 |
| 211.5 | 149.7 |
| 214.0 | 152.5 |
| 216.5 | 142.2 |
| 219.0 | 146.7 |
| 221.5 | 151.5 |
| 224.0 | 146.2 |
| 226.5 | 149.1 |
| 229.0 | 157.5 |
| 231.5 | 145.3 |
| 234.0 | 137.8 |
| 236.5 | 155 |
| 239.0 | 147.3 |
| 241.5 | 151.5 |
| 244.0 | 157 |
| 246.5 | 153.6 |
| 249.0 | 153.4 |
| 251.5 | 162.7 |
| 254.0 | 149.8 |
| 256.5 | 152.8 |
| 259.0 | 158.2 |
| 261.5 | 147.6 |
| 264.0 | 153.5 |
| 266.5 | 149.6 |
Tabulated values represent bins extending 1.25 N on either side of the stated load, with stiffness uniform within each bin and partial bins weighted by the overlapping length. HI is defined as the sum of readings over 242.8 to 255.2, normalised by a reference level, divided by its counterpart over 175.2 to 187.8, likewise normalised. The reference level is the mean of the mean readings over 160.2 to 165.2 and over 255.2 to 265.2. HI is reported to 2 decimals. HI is 1.05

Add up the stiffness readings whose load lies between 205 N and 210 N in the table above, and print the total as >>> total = 308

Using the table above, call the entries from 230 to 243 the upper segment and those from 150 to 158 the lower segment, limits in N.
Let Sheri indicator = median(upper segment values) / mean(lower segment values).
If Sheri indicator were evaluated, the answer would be 1.00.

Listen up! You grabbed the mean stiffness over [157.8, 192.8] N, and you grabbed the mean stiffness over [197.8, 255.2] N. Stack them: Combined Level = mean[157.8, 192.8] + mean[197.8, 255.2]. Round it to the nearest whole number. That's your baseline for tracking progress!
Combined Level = 298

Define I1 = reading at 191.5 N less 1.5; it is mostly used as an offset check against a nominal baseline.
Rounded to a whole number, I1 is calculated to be 153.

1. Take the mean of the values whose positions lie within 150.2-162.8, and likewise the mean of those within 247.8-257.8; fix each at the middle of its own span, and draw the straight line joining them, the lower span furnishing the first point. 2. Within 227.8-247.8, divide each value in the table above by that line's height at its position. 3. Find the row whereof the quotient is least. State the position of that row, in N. 234.0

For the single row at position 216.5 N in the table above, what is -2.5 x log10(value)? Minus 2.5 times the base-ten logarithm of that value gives -5.38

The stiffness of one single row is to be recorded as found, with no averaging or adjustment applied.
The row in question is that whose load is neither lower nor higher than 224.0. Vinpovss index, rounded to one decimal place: 146.2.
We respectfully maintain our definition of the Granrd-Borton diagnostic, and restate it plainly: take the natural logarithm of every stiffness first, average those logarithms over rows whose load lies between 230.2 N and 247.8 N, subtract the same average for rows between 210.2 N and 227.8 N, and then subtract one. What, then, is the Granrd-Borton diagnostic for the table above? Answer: -0.991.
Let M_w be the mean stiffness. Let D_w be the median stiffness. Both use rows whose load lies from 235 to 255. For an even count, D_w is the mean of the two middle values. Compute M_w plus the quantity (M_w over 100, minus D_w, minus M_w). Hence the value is -152.0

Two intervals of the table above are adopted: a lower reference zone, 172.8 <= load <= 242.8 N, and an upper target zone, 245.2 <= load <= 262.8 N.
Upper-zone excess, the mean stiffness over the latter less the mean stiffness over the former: 4.9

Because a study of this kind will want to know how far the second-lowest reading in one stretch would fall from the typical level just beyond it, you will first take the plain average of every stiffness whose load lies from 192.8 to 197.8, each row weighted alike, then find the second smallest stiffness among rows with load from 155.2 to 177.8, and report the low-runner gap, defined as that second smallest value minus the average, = -11.7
